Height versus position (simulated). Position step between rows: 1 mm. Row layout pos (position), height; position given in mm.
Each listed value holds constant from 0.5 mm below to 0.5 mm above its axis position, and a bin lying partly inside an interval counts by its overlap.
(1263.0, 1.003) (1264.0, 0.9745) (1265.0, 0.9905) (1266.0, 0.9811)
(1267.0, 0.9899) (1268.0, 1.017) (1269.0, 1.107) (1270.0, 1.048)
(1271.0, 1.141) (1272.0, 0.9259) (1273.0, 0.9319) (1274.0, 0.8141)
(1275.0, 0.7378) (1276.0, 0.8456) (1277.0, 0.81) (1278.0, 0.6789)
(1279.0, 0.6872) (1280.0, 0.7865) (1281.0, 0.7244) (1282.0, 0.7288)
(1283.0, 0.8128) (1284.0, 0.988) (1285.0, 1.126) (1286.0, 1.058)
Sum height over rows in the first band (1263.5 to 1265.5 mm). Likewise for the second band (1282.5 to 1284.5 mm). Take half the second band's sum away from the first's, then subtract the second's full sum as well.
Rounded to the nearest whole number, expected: -1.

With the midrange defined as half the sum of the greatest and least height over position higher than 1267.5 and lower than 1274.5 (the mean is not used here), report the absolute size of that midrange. 0.978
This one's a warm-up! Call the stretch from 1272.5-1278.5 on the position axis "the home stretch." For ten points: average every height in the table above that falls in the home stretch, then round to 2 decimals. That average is 0.80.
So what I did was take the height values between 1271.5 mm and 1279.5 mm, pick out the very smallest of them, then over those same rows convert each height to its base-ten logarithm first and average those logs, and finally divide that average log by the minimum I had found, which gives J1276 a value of -0.14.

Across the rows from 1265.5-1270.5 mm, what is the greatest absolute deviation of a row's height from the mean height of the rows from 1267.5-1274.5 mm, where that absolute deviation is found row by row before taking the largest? 0.11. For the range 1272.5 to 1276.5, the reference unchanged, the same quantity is 0.26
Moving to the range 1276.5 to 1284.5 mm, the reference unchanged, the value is 0.32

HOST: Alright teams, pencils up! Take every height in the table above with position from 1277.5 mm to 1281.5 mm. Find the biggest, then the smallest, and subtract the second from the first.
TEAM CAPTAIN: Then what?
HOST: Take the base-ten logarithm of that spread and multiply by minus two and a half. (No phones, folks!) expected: 2.42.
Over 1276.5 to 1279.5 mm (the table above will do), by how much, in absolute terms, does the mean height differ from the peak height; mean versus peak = 0.085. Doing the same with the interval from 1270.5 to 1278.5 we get 0.280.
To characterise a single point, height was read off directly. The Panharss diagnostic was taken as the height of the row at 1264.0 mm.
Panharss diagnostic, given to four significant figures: 0.9745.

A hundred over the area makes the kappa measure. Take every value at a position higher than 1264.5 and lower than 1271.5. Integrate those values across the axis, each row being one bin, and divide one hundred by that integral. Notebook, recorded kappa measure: 14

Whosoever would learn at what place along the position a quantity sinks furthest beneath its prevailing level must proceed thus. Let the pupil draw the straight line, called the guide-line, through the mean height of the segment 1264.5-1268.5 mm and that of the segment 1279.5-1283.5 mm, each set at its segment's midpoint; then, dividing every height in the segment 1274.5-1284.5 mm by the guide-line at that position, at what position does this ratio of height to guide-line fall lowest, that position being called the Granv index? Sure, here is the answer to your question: 1278.0 mm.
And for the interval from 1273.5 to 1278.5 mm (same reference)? 1278.0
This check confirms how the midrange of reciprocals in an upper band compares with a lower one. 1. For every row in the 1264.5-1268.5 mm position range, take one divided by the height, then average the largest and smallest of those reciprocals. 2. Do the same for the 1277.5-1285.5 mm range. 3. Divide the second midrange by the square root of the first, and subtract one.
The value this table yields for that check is 0.18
